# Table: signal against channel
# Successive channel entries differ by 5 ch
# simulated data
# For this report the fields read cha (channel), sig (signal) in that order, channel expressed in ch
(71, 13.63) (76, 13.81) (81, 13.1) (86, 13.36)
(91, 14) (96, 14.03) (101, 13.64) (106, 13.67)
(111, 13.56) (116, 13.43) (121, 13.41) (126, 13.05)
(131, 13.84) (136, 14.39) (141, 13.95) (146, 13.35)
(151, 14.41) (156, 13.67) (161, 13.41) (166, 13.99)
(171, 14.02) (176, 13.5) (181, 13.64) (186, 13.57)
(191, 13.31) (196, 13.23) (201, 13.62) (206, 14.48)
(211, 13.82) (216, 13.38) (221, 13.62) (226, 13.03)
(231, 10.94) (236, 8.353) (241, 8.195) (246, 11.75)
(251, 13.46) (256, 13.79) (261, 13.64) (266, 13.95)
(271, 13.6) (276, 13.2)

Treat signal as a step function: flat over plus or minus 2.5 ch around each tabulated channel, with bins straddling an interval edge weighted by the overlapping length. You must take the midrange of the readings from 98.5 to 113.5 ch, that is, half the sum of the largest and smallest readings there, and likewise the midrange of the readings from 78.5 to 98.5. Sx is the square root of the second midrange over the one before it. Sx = 0.998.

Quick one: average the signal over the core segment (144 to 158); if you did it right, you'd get 13.8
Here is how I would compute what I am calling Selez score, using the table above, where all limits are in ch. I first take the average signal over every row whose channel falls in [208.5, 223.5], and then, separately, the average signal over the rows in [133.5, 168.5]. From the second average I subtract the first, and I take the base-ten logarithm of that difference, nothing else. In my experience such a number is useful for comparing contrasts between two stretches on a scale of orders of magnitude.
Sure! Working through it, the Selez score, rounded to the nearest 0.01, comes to -0.56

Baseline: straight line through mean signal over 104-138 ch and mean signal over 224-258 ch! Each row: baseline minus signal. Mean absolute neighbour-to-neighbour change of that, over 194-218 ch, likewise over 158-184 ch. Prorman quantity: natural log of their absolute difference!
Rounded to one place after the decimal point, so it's -1.5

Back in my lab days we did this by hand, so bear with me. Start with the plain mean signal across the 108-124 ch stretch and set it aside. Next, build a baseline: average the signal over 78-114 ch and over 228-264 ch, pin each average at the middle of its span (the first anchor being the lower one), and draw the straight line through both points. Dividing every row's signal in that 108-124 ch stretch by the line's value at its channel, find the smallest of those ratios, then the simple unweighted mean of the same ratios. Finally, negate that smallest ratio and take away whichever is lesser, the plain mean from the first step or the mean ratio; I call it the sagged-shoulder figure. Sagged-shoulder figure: -2.02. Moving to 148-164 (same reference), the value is -2.14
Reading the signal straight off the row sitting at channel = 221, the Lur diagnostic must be 13.62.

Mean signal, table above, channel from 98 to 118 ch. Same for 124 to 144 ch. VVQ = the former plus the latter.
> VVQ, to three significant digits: 27.4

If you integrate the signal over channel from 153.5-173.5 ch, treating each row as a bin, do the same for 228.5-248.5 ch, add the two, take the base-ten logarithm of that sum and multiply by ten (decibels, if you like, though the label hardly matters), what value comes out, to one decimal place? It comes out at 26.7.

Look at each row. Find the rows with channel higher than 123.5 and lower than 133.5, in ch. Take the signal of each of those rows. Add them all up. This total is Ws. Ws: 26.9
